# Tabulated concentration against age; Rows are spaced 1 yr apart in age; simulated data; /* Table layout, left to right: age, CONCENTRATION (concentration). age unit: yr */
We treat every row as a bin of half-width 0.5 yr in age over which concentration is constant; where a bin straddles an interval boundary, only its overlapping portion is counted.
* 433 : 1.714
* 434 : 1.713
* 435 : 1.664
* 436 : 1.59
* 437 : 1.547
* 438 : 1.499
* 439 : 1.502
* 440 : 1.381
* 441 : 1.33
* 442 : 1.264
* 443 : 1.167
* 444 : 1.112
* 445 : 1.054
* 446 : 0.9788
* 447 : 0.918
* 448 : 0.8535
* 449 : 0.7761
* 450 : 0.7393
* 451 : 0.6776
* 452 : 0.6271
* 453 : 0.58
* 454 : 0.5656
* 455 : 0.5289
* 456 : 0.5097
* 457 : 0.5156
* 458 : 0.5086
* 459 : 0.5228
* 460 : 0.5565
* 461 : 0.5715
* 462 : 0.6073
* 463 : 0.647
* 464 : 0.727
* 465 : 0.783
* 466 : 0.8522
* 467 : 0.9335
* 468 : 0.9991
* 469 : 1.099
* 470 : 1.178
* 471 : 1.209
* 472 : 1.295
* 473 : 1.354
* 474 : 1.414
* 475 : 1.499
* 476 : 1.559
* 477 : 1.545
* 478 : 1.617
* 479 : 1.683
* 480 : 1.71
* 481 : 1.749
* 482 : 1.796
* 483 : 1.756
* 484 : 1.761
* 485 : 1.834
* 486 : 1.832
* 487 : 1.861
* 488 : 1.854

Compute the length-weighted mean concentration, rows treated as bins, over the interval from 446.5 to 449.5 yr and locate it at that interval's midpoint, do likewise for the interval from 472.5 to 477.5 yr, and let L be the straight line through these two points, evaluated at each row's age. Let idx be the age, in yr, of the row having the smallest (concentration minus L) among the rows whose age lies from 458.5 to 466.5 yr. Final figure 459 yr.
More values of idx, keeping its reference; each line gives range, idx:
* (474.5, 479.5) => 477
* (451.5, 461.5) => 459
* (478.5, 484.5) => 484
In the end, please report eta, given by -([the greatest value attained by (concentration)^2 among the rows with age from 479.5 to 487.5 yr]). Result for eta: -3.5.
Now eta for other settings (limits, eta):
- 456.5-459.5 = -0.3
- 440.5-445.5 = -1.8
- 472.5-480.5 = -2.9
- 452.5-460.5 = -0.3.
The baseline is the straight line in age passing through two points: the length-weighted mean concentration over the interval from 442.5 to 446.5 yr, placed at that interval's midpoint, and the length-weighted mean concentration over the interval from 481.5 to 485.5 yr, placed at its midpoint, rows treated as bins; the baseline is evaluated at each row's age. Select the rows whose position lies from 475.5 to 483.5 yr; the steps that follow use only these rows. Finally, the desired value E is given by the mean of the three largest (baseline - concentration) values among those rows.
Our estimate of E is 0.09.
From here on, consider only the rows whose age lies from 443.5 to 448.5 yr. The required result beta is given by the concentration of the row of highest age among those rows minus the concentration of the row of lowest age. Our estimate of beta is -0.26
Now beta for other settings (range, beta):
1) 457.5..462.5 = 0.10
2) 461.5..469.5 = 0.49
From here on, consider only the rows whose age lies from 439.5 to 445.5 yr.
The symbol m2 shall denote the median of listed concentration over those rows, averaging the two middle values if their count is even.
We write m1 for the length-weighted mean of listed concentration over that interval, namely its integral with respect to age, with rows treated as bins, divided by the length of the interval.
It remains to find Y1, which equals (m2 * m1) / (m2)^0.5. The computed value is 1.3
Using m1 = 1.2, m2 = 1.2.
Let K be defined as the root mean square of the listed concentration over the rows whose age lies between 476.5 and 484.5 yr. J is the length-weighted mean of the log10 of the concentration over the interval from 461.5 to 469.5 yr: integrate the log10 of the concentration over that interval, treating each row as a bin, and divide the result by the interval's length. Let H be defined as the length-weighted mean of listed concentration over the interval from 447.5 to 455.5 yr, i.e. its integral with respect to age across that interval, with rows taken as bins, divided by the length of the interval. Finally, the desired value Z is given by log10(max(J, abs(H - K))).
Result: 0.02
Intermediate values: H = 0.67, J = -0.09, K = 1.7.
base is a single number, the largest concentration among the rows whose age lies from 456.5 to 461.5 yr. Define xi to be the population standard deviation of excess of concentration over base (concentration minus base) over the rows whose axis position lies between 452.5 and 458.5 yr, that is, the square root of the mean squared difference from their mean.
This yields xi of 0.03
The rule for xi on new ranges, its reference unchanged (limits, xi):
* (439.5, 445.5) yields 0.12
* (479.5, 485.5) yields 0.04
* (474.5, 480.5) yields 0.08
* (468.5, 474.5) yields 0.11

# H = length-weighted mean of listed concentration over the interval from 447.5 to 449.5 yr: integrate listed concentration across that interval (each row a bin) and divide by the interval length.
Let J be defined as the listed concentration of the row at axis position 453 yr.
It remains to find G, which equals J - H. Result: -0.23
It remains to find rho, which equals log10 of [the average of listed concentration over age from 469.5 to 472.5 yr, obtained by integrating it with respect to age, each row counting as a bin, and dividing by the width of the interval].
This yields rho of 0.09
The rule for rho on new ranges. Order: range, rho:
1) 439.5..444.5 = 0.10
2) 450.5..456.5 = -0.24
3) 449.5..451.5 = -0.15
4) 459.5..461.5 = -0.25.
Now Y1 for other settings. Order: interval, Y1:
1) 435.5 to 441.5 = 1.8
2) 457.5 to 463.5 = 0.4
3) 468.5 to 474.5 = 1.4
